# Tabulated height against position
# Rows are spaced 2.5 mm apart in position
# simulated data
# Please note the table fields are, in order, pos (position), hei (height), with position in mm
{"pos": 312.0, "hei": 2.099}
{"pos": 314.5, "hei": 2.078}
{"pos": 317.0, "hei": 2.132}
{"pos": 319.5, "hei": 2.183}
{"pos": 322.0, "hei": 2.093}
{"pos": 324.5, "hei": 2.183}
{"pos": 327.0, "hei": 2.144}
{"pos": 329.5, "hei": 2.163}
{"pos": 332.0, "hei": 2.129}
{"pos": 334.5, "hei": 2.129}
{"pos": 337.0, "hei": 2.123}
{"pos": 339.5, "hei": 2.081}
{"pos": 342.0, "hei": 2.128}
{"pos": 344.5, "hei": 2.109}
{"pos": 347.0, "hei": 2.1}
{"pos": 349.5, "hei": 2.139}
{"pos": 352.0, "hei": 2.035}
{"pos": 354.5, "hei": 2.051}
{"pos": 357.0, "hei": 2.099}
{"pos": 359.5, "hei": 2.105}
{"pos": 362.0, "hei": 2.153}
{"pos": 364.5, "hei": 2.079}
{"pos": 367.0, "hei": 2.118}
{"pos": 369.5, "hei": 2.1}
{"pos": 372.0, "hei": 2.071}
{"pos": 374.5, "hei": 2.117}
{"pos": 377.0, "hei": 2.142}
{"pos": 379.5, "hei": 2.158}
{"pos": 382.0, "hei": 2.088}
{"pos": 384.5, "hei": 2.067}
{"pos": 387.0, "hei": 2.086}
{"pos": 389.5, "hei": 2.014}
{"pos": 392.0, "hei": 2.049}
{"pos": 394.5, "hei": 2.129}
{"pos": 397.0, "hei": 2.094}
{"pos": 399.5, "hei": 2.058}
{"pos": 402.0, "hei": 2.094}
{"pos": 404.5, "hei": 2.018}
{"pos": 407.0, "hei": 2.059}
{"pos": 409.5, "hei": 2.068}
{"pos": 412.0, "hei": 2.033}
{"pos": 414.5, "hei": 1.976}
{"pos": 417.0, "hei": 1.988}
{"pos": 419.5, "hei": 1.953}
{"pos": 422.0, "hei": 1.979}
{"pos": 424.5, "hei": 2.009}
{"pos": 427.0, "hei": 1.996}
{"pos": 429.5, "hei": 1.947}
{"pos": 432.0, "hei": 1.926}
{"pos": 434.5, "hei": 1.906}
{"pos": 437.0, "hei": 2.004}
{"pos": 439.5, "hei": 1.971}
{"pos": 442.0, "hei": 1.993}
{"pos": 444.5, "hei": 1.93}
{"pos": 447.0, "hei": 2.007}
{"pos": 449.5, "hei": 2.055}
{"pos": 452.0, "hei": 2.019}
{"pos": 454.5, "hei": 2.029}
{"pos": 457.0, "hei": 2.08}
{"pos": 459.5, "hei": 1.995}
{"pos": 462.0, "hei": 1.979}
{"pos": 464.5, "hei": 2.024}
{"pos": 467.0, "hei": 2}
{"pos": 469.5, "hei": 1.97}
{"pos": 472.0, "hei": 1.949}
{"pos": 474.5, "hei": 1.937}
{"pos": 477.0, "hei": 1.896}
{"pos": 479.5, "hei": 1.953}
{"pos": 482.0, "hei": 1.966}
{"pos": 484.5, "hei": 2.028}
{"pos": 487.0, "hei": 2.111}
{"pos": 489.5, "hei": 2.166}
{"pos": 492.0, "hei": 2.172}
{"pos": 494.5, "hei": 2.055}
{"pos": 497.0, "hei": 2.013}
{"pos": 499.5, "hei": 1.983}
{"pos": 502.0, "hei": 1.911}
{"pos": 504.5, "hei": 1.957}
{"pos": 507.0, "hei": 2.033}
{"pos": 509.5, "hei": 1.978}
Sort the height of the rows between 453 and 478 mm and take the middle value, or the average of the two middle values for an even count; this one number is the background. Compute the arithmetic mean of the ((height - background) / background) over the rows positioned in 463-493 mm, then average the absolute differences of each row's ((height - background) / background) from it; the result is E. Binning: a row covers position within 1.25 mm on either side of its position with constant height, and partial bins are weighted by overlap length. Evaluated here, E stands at 0.0360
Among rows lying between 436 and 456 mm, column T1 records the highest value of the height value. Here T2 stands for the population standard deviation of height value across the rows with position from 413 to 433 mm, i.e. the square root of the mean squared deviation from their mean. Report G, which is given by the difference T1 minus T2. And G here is 2.03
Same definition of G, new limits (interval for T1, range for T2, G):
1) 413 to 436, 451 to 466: 1.98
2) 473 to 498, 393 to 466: 2.12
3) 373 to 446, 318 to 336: 2.13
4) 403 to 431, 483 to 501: 2.00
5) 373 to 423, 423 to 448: 2.12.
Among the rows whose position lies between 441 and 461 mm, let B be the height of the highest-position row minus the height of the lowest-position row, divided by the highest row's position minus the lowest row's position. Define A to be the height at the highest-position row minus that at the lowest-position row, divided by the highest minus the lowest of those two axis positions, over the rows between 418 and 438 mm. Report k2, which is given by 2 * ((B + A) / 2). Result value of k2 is 0.003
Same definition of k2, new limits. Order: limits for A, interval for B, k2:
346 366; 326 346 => -0.003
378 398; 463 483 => -0.007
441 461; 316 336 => 0.000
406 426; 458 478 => -0.009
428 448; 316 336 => 0.003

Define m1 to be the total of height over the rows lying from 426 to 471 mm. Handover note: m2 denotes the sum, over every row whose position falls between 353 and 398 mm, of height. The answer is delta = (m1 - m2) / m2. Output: -0.050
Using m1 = 35.8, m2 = 37.7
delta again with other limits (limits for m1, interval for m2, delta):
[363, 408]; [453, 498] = 0.034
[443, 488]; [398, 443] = -0.001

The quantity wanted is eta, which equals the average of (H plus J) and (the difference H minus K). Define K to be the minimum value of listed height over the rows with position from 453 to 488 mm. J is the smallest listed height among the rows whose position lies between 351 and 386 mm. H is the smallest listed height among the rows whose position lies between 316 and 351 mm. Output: 2.15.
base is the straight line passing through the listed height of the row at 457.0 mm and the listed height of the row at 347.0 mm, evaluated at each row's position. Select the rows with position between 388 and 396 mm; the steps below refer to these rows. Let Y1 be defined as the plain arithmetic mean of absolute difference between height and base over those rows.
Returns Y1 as 0.05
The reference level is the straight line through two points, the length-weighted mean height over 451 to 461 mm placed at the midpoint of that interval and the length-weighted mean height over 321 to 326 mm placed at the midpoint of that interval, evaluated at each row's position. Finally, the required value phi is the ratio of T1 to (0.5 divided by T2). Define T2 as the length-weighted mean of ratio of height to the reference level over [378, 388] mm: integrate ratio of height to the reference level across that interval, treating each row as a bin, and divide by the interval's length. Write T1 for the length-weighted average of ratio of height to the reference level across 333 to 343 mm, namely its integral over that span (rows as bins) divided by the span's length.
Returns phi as 2.00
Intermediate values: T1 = 0.99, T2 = 1.00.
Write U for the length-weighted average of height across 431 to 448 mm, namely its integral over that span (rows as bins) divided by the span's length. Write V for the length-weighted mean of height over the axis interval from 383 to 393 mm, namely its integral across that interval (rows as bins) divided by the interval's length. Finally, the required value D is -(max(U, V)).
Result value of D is -2.05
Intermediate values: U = 1.96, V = 2.05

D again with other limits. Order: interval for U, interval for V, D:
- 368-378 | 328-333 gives -2.15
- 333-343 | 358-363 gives -2.13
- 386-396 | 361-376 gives -2.11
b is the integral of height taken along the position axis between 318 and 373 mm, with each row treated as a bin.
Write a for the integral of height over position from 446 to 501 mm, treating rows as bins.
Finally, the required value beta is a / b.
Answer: 0.954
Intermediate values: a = 110.9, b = 116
